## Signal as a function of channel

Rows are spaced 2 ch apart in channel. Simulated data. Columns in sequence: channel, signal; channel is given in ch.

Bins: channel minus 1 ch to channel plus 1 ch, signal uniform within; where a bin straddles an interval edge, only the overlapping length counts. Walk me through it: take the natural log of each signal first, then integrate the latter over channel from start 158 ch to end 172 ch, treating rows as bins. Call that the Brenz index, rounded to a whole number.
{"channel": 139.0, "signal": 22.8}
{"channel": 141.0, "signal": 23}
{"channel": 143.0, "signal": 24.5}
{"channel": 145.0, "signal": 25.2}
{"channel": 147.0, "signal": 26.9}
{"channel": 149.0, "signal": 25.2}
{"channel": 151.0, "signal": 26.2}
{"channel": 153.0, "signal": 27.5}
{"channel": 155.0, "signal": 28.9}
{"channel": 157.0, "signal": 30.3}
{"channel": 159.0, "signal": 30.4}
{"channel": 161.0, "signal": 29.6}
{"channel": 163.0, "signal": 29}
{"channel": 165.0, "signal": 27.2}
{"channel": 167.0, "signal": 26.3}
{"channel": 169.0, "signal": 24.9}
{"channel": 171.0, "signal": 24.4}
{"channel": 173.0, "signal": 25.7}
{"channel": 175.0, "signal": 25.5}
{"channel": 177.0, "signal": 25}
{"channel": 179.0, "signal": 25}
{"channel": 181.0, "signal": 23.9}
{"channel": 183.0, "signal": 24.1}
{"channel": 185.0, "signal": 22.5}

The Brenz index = 46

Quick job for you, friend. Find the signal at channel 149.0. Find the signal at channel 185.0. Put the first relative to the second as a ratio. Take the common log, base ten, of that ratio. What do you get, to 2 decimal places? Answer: 0.05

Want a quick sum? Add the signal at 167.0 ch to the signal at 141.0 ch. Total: 49.3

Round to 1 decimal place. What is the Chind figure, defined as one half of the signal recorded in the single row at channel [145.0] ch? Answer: 12.6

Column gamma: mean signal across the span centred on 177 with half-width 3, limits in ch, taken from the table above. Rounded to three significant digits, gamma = 25.2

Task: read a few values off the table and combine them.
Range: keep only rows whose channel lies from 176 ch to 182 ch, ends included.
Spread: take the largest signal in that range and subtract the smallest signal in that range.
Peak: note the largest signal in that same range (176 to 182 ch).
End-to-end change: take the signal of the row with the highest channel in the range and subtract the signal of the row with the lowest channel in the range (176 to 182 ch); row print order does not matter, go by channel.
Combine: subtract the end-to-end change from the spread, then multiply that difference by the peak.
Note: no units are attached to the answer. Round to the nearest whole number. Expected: 55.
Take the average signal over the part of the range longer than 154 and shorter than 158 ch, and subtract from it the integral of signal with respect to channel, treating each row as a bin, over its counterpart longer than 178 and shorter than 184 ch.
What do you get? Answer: -116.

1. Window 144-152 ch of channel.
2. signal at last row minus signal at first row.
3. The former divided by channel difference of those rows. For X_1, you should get 0.2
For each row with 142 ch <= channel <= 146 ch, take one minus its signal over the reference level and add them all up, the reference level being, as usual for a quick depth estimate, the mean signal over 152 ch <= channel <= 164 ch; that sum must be 0.30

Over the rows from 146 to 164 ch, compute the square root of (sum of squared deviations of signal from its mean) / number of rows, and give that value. 1.7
